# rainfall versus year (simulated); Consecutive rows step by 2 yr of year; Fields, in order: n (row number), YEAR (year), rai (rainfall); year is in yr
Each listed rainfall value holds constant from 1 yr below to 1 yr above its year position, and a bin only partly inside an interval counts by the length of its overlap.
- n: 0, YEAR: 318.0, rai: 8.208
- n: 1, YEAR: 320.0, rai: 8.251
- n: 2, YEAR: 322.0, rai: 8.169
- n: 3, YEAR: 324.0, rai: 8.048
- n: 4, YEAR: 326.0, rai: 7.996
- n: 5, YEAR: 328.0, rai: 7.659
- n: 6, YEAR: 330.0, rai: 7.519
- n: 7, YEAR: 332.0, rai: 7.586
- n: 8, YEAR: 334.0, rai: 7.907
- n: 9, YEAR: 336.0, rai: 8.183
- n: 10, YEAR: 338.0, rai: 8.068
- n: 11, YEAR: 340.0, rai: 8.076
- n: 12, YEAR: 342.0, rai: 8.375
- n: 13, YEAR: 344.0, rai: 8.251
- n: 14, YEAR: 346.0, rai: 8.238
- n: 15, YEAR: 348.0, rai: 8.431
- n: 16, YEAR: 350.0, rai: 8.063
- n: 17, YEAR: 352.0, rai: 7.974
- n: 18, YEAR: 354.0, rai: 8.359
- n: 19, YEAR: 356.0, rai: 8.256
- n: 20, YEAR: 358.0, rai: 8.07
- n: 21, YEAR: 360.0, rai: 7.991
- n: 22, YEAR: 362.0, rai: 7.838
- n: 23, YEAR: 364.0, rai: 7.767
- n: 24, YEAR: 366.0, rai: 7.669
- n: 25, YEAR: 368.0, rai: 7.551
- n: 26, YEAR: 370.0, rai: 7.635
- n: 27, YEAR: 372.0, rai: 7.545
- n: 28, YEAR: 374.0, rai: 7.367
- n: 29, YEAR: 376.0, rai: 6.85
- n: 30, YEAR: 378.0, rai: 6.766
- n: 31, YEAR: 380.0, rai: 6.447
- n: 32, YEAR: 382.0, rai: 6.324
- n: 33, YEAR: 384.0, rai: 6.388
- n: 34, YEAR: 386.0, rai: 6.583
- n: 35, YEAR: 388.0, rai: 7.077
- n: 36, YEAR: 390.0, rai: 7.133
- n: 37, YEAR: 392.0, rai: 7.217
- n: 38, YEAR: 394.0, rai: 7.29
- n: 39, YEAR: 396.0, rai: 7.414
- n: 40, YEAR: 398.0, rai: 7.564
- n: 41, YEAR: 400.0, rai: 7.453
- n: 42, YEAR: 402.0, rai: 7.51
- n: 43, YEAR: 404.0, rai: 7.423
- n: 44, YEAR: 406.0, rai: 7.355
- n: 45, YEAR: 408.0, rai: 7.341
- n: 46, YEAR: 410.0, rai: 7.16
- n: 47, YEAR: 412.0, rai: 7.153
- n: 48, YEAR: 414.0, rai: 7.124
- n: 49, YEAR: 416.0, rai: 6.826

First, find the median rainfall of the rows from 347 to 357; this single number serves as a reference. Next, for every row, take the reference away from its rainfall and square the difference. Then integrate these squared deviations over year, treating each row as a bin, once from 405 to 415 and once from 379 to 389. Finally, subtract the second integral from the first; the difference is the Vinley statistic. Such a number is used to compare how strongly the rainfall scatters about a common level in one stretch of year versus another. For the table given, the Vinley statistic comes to -19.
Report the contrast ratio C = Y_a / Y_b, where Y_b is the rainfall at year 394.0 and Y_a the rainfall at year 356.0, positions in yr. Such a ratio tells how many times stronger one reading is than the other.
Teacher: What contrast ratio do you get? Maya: 1.13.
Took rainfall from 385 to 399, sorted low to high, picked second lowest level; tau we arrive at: 7.077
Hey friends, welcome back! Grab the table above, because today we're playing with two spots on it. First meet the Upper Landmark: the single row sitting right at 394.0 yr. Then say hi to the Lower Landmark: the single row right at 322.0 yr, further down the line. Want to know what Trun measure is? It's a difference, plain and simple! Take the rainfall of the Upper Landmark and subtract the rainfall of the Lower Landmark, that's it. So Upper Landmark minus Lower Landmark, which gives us -0.88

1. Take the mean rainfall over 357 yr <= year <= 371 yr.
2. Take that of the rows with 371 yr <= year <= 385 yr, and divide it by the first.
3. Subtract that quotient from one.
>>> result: 0.125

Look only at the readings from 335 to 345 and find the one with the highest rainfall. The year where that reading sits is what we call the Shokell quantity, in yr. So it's 342.0 yr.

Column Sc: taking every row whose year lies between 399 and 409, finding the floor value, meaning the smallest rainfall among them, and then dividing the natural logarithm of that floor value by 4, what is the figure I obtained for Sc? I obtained 0.498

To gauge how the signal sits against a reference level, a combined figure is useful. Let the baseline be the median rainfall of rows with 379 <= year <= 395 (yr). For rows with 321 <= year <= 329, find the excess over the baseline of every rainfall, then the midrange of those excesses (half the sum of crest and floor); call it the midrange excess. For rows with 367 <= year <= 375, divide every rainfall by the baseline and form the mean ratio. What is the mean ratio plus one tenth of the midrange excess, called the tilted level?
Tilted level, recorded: 1.21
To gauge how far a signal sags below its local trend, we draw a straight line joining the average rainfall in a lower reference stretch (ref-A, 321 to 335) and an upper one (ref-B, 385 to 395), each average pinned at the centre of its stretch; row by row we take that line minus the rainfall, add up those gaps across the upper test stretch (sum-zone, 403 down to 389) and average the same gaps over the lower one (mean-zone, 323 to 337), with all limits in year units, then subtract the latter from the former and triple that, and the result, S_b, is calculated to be -8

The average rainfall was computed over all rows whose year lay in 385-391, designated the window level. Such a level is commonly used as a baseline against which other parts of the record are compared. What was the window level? 6.9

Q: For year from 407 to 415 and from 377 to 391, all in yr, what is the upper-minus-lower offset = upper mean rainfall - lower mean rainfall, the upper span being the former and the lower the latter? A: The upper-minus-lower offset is 0.52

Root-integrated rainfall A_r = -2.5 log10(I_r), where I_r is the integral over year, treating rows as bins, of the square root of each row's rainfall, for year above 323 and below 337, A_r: -3.98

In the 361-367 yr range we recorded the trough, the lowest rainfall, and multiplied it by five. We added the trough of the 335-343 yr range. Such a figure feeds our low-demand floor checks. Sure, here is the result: 46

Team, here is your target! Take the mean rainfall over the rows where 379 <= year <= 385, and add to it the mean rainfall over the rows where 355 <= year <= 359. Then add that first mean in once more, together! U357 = 20.9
